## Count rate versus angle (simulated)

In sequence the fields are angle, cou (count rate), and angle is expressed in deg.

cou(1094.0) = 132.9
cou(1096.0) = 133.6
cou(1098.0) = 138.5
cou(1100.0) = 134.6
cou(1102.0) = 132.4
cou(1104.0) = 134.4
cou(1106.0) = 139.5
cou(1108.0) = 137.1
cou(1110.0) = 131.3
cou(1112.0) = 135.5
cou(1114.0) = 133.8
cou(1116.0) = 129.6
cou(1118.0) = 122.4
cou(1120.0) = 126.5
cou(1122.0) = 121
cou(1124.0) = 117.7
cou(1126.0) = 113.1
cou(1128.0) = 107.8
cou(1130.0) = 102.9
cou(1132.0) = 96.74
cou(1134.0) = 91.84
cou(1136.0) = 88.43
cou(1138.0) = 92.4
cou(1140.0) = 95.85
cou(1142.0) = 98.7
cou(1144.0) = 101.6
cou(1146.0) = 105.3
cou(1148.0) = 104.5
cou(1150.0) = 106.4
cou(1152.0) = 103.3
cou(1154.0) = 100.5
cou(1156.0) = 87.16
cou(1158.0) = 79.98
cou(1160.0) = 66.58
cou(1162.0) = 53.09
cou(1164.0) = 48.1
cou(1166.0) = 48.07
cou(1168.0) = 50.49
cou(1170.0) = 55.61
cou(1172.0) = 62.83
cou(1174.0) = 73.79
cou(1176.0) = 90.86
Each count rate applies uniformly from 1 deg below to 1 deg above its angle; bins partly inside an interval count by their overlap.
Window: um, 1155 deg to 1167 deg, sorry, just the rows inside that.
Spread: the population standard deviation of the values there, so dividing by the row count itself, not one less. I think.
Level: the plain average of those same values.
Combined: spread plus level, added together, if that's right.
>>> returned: 79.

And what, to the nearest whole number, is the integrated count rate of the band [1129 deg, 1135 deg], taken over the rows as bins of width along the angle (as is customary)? 583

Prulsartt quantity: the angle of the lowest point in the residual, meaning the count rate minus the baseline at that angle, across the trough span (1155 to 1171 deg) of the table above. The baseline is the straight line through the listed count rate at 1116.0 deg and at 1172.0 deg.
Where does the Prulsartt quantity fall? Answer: 1164.0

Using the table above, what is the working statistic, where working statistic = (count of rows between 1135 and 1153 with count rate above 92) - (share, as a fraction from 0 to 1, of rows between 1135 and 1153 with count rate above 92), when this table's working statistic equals 7.1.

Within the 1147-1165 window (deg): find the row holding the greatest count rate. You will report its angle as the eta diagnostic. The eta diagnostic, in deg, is 1150.0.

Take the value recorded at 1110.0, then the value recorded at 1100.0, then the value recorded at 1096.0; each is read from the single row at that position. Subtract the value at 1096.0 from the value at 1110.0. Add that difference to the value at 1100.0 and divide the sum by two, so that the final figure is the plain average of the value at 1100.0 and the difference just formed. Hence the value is 66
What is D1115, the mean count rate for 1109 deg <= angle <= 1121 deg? 130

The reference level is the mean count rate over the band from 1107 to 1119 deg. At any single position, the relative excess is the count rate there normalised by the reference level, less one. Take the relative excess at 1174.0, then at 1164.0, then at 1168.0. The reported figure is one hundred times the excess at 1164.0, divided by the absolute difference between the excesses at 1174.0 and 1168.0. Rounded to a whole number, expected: -358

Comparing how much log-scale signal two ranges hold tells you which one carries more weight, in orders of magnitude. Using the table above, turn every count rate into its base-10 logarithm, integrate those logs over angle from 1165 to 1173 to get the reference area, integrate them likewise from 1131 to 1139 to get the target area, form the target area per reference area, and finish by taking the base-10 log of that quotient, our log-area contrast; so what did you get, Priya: 0.055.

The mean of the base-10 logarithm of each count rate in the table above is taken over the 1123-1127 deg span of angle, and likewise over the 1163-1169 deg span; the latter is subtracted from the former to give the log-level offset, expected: 0.37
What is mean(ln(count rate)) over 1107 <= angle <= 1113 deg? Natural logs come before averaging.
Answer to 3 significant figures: 4.90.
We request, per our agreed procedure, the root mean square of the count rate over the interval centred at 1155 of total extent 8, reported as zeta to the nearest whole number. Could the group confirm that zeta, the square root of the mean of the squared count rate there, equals 93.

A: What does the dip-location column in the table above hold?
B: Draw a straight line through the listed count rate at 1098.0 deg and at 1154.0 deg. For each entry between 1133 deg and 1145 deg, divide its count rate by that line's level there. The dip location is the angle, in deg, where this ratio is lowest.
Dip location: 1136.0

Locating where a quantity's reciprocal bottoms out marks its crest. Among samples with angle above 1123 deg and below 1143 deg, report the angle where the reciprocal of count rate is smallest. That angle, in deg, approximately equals 1124.0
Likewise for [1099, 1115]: 1106.0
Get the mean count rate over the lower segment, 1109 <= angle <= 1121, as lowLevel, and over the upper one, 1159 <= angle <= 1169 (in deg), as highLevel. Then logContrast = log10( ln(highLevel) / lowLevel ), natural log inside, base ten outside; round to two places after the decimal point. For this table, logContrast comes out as -1.51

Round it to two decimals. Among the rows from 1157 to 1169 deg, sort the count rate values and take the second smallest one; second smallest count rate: 48.10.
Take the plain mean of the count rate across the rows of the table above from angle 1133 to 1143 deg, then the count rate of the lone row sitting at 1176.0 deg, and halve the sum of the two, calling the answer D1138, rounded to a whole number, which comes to 92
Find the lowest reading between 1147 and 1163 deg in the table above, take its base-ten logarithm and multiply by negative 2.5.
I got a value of -4.3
